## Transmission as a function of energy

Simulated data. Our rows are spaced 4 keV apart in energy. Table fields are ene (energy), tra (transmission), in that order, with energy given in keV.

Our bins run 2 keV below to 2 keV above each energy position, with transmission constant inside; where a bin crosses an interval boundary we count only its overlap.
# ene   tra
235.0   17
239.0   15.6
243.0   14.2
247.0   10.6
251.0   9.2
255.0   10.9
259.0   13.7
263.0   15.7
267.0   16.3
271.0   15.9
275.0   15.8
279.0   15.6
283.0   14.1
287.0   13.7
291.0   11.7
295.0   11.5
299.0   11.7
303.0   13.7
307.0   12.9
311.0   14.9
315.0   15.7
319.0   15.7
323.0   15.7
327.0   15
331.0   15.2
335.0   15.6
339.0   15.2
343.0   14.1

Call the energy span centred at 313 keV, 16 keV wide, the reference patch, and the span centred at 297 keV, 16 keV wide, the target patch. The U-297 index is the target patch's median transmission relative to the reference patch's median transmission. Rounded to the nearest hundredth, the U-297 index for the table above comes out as 0.76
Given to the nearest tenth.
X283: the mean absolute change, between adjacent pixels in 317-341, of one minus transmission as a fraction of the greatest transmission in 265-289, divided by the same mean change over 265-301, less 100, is -99.5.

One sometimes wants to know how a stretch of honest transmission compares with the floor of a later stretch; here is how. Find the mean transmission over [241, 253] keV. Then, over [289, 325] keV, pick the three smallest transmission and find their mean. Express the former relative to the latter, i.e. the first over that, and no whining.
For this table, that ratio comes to 0.97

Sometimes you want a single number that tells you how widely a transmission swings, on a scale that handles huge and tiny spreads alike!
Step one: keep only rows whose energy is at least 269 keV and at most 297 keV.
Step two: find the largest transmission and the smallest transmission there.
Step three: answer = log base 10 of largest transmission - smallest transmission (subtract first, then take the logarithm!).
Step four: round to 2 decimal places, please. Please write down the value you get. 0.64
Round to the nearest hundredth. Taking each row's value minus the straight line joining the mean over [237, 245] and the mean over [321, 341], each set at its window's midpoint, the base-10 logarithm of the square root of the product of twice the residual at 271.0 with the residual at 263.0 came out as 0.04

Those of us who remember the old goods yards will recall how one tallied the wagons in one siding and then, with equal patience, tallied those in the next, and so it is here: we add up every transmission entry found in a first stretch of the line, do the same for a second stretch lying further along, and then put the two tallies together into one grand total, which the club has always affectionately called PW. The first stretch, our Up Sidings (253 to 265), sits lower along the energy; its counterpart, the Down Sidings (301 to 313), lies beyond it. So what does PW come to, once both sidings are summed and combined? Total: 82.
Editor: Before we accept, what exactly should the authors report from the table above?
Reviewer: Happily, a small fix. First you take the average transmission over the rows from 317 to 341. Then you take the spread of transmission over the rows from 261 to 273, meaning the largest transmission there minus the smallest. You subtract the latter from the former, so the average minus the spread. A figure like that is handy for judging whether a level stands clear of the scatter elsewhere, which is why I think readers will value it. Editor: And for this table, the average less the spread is 15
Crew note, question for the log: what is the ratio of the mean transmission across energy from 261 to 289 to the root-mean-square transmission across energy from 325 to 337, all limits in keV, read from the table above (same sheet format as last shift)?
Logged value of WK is 1.00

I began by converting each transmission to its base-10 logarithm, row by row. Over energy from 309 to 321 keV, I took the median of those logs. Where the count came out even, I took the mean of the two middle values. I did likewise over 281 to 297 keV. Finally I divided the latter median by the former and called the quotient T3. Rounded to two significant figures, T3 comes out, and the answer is 0.92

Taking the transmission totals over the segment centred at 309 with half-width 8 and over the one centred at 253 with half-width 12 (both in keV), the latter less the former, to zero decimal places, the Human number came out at 17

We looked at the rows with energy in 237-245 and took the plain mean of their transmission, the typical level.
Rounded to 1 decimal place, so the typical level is 14.9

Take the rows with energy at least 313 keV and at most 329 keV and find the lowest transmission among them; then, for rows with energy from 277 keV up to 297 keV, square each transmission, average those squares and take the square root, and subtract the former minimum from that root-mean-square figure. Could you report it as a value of -1.6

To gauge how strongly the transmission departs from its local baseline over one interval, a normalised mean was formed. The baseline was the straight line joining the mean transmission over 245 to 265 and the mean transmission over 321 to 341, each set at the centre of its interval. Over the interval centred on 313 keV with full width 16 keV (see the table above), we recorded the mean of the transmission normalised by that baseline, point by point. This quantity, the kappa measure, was 1.02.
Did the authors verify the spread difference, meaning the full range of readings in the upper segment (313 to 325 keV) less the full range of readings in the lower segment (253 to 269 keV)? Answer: -5.4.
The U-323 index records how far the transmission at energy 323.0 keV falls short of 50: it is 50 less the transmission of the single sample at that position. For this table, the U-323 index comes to 34.3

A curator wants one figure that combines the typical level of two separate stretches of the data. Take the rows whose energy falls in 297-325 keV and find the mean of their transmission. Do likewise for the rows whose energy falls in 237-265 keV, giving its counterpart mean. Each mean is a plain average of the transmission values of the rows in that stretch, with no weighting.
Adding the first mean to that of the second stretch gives 27.2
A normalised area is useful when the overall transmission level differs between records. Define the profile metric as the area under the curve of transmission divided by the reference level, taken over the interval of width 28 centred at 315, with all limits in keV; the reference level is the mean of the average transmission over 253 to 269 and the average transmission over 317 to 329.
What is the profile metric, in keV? 28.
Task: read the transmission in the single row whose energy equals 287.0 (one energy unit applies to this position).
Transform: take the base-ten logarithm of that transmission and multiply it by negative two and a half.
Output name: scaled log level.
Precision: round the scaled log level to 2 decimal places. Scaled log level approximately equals -2.84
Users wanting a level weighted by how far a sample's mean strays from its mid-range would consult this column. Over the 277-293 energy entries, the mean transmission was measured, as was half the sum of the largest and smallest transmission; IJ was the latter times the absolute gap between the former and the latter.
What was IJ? 1.7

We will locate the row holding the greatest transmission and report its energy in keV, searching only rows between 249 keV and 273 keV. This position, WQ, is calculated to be 267.0 keV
